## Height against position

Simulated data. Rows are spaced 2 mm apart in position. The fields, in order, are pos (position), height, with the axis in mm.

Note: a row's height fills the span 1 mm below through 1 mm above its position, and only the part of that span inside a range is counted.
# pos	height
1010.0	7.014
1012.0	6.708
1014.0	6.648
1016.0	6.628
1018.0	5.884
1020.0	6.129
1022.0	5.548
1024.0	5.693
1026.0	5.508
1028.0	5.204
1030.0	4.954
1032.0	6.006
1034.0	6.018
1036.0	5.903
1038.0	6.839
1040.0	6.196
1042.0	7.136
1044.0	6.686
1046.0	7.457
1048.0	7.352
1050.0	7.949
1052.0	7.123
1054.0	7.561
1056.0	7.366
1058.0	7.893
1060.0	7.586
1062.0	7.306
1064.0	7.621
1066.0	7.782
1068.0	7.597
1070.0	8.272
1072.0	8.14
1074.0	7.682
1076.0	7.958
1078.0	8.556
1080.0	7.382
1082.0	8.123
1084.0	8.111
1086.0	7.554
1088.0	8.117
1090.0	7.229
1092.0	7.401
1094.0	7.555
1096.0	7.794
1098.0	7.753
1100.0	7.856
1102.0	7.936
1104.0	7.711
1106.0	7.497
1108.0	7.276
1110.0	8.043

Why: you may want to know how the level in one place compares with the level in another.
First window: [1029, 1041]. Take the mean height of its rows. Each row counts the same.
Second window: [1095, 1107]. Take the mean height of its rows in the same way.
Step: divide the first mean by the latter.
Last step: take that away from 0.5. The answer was -0.27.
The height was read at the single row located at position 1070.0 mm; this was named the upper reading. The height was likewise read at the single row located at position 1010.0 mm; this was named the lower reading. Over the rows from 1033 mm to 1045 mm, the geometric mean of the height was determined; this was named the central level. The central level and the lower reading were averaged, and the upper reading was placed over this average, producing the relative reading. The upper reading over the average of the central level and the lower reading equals 1.23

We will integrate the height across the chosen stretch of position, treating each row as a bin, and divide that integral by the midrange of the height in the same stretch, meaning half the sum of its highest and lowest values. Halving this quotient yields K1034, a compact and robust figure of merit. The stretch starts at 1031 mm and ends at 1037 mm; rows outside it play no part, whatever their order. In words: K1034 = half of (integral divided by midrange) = 3.0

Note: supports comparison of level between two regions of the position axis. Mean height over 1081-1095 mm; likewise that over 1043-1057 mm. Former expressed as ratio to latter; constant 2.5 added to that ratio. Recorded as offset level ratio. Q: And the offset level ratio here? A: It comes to 3.55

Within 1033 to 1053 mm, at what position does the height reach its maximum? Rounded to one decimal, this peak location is 1050.0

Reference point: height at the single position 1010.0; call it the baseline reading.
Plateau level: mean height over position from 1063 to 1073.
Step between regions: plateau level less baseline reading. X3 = 0.87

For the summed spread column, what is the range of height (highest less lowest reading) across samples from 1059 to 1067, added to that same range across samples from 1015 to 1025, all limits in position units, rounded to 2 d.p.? 1.56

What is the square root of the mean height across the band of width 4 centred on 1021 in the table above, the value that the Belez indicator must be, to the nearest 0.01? 2.42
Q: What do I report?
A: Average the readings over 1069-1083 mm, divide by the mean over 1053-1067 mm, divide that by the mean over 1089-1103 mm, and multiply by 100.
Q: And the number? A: 13.8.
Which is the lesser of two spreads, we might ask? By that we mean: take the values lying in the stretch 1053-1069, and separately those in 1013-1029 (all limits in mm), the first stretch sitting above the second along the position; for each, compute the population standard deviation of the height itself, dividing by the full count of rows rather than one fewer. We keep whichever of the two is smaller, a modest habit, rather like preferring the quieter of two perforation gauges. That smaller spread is 0.18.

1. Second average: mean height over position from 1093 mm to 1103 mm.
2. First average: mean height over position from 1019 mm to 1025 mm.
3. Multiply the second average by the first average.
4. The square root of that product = 6.71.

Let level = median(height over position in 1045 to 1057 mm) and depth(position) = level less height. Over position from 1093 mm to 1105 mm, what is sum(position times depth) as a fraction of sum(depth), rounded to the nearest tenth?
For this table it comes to 1099.6 mm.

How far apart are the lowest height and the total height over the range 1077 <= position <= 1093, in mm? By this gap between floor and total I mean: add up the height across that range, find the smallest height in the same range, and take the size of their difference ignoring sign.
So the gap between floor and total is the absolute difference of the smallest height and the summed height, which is 55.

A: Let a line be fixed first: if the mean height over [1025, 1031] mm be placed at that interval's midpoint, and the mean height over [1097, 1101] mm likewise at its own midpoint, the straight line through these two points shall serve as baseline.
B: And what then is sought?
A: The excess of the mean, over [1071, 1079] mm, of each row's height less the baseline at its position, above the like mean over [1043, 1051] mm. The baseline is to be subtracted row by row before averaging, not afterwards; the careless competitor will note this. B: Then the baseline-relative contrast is -0.30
